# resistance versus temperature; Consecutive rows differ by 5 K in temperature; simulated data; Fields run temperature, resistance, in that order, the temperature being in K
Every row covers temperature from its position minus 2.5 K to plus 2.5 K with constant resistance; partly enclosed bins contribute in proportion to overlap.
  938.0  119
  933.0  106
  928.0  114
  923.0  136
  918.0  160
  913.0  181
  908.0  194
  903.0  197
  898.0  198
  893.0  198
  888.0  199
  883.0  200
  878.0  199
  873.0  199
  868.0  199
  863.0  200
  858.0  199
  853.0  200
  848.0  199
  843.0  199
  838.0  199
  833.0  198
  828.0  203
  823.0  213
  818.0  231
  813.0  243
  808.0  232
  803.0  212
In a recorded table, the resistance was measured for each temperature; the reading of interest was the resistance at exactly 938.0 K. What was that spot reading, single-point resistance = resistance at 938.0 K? 119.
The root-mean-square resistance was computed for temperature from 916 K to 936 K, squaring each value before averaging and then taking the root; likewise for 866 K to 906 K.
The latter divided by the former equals 1.52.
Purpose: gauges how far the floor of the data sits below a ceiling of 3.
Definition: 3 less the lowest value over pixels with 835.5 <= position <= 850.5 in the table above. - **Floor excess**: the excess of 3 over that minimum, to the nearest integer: -196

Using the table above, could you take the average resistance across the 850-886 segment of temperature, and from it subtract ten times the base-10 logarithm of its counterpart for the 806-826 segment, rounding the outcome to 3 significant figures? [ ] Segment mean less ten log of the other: 176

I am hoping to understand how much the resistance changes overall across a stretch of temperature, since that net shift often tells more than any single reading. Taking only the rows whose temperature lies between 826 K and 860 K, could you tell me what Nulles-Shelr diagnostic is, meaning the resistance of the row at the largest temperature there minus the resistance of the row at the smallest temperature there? -4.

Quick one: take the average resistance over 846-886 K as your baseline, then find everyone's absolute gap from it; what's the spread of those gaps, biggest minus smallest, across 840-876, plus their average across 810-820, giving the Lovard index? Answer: 38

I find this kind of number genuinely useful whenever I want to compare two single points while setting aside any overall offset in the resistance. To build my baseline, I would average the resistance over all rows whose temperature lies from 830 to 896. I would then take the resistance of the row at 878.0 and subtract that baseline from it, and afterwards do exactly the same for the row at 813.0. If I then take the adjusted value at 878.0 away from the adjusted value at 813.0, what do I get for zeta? 44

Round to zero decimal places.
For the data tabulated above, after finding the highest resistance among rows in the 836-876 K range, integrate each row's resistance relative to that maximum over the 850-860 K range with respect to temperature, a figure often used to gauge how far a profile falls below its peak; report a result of -5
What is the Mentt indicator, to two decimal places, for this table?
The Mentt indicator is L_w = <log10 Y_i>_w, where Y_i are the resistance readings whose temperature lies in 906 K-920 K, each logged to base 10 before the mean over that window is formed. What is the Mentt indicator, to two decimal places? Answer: 2.25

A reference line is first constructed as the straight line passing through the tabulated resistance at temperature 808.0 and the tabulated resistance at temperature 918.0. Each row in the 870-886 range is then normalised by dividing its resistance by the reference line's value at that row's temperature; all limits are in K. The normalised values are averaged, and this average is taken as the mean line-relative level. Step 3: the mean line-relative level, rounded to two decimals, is 1.07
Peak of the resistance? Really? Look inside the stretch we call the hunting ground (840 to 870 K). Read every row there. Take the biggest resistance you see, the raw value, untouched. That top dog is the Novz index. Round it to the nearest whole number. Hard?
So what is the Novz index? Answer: 200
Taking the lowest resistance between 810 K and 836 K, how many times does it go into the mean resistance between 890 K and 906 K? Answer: 0.998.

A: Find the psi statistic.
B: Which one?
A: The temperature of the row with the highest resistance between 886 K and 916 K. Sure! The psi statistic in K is 888.0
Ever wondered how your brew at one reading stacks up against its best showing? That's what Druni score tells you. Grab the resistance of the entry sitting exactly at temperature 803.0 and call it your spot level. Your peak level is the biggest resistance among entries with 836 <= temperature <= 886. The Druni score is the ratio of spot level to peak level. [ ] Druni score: 1.06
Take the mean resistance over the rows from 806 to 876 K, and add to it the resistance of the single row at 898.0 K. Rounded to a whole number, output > 406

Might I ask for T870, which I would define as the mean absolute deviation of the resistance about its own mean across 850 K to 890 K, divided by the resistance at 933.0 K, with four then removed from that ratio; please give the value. -4.00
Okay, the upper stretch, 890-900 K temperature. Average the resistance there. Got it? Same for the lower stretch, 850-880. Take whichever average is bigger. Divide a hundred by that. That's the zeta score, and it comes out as 0.502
